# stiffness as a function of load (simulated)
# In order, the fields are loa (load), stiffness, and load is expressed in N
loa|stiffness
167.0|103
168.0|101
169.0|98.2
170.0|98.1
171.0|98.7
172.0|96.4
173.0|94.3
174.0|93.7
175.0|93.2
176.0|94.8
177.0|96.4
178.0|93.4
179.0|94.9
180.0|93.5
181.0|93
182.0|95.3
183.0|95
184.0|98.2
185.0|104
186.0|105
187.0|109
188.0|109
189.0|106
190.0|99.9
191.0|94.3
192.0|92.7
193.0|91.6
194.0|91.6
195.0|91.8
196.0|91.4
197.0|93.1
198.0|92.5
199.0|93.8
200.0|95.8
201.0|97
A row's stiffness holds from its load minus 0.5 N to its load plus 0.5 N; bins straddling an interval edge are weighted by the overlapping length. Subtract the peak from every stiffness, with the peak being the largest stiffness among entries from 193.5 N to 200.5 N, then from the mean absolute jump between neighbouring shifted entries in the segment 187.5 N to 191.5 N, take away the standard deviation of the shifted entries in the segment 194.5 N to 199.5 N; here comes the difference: 4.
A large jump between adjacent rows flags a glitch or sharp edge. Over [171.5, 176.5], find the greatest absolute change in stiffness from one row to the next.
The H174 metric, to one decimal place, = 2.1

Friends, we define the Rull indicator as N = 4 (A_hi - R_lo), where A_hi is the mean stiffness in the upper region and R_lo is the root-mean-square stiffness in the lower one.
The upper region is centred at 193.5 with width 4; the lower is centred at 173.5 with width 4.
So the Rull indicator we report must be -10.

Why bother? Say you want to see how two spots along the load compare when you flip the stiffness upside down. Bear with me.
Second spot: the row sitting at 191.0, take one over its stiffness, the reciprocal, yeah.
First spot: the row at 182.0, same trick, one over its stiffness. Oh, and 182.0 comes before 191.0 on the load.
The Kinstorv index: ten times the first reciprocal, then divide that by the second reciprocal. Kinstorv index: 9.9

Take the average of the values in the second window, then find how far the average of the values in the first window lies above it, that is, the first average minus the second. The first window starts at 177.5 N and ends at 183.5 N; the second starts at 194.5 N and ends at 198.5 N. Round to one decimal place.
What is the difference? 2.0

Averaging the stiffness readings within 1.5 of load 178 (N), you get 95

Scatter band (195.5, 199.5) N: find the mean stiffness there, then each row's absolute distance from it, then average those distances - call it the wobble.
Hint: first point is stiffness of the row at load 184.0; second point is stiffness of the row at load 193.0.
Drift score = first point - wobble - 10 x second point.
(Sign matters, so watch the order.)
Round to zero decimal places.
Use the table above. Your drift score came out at -819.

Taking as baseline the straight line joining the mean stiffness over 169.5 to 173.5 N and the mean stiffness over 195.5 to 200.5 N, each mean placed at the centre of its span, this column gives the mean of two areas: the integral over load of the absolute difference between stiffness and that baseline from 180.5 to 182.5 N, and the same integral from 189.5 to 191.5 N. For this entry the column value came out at 4.2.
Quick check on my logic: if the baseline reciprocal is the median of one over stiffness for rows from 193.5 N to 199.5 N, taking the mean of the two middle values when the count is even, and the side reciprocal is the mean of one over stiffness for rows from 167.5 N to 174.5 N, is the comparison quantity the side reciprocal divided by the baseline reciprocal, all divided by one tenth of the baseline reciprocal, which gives 874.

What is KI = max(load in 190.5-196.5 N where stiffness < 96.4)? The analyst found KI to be 196.0 N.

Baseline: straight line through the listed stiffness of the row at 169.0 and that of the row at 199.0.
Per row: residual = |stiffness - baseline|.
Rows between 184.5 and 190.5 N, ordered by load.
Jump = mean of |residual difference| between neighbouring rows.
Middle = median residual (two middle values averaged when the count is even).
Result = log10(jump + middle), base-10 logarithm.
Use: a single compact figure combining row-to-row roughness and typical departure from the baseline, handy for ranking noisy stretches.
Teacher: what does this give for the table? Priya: 1.11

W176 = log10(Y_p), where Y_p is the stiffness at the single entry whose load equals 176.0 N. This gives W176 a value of 1.98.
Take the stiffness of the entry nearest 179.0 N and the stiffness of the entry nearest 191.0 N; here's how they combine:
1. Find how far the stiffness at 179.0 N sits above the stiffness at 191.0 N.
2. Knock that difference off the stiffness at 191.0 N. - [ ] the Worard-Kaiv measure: 94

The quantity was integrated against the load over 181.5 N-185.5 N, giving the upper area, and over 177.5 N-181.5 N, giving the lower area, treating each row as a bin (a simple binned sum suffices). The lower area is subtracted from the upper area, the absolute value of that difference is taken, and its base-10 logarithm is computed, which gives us 1.2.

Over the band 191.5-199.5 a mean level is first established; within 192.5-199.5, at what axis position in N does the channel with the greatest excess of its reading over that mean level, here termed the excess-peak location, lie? 199.0 N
